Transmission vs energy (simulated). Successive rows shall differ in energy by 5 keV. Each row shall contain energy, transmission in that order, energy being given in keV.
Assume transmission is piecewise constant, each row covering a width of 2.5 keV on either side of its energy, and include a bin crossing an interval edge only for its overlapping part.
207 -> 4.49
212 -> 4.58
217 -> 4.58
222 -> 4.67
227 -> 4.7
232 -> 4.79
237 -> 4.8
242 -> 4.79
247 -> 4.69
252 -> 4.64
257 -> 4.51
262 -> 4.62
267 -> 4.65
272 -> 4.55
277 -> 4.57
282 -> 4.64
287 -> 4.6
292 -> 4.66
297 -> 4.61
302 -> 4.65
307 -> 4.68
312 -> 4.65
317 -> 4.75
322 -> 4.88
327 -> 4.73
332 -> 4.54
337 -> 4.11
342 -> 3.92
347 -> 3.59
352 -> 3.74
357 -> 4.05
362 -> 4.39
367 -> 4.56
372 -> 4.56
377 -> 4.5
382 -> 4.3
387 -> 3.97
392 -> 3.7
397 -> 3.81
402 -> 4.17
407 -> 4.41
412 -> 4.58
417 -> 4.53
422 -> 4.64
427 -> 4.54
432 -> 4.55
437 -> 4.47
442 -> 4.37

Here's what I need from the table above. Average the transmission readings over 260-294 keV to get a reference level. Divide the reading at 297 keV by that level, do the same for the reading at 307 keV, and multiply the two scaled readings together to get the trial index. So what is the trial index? 1.014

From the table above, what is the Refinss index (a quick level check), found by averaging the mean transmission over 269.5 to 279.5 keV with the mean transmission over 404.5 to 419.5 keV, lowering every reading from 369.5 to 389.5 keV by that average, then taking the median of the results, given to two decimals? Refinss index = -0.13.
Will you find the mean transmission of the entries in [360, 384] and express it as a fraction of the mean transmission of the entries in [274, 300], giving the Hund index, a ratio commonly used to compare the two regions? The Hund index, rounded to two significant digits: 0.97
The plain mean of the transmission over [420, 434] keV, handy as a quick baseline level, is 4.58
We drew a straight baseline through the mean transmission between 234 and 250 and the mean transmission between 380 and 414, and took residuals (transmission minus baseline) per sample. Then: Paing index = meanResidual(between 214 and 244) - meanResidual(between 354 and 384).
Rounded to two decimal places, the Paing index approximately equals -0.24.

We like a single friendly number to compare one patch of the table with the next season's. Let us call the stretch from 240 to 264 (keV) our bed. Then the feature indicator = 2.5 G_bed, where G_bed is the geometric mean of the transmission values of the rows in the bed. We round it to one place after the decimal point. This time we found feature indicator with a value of 11.6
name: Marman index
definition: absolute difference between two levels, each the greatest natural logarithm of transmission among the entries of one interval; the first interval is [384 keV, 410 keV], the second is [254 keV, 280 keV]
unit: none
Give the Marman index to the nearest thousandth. 0.053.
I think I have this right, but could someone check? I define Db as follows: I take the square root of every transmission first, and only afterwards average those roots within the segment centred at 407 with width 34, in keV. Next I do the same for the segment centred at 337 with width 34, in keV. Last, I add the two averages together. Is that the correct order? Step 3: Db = 4.11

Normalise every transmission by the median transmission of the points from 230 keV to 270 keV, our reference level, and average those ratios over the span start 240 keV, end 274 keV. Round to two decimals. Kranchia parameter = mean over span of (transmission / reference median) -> 0.99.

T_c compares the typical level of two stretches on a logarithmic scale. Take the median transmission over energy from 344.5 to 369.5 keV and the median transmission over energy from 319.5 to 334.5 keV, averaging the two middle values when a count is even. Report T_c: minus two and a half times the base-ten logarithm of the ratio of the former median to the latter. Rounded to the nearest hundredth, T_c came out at 0.17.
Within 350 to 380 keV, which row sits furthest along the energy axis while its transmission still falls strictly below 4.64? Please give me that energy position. 377 keV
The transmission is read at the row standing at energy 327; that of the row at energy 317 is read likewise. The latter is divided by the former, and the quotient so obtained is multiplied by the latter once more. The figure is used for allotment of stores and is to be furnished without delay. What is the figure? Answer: 4.77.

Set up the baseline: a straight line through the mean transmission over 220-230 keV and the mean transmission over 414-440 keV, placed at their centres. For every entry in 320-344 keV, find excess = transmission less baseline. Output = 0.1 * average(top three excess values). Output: 0.010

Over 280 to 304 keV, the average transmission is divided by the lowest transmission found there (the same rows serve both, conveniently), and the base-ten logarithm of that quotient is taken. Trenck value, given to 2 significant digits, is 0.0030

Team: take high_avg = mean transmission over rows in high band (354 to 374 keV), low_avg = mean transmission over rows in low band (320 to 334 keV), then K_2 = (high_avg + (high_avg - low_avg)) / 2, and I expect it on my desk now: 2.0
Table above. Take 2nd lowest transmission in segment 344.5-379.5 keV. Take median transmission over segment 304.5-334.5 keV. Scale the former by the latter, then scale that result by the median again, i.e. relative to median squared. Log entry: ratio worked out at 0.169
